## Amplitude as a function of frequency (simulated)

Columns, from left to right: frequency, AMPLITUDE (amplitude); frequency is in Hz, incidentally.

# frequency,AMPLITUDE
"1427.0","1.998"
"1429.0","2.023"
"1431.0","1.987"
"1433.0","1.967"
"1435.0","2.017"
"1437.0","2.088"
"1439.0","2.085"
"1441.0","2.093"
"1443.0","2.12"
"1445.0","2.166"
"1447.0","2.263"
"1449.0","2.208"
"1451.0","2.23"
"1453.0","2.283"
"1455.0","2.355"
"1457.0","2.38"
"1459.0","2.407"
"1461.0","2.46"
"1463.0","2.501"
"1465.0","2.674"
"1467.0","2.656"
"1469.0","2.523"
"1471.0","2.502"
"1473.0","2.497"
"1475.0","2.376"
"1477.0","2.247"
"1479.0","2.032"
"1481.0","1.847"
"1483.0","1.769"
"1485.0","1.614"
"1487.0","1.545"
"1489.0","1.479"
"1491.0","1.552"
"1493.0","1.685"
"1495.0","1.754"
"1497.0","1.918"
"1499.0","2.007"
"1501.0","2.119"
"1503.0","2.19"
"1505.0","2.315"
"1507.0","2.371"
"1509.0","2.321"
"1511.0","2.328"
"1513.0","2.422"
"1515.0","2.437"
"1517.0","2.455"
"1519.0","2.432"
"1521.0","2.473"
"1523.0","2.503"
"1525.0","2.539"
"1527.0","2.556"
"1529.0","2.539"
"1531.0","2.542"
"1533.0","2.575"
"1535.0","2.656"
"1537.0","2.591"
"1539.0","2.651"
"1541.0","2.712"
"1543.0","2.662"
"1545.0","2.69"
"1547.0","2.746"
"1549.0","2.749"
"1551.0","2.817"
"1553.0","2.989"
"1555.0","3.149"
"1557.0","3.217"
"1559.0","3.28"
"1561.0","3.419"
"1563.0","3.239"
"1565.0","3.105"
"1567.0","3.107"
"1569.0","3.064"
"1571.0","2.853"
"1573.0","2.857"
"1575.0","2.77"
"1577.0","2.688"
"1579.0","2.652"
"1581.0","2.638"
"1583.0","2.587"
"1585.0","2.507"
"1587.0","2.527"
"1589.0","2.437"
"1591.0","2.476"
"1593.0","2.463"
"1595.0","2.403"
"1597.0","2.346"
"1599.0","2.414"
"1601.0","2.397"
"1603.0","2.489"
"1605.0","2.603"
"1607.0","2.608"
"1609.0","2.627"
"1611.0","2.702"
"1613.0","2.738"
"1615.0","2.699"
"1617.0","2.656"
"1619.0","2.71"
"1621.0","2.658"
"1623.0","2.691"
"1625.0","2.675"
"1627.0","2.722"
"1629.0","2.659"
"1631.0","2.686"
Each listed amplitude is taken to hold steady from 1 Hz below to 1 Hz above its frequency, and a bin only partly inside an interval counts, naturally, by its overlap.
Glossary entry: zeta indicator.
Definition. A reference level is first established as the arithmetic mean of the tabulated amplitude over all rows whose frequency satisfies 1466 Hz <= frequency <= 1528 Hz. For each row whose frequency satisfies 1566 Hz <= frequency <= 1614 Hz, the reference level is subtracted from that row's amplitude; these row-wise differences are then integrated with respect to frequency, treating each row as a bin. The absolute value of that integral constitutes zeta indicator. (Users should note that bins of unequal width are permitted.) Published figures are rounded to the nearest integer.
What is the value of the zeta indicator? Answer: 21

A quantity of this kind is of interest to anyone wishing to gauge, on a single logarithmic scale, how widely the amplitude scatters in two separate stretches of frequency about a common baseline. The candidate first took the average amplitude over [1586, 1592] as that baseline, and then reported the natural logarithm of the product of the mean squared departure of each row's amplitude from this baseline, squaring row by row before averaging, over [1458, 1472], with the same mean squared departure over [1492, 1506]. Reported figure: -6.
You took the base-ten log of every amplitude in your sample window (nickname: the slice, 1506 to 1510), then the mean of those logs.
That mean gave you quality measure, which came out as 0.37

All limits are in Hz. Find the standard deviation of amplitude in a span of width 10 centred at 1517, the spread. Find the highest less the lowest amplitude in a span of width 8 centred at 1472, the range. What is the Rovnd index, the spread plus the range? 0.17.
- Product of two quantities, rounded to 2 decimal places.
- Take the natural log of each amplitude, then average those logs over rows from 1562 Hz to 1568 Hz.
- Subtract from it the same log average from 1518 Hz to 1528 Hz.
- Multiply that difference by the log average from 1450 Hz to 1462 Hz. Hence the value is 0.20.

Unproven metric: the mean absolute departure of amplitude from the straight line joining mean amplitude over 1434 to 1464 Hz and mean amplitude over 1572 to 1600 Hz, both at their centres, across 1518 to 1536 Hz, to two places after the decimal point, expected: 0.11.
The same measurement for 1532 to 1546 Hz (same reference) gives 0.20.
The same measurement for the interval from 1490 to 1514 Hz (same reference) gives 0.29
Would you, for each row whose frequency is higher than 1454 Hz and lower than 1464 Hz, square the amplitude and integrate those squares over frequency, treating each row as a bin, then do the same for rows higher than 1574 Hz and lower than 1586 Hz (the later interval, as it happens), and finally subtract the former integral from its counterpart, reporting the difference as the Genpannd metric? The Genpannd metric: 25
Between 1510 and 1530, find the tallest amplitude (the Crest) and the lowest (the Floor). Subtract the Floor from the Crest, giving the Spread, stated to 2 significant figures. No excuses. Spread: 0.23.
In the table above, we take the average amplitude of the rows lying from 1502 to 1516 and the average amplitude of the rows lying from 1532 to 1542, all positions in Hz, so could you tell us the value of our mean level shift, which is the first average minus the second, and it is -0.30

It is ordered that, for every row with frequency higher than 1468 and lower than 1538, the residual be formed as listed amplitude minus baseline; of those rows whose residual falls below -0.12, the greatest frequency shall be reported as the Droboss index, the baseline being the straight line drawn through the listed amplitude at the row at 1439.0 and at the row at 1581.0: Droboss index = 1503.0 Hz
